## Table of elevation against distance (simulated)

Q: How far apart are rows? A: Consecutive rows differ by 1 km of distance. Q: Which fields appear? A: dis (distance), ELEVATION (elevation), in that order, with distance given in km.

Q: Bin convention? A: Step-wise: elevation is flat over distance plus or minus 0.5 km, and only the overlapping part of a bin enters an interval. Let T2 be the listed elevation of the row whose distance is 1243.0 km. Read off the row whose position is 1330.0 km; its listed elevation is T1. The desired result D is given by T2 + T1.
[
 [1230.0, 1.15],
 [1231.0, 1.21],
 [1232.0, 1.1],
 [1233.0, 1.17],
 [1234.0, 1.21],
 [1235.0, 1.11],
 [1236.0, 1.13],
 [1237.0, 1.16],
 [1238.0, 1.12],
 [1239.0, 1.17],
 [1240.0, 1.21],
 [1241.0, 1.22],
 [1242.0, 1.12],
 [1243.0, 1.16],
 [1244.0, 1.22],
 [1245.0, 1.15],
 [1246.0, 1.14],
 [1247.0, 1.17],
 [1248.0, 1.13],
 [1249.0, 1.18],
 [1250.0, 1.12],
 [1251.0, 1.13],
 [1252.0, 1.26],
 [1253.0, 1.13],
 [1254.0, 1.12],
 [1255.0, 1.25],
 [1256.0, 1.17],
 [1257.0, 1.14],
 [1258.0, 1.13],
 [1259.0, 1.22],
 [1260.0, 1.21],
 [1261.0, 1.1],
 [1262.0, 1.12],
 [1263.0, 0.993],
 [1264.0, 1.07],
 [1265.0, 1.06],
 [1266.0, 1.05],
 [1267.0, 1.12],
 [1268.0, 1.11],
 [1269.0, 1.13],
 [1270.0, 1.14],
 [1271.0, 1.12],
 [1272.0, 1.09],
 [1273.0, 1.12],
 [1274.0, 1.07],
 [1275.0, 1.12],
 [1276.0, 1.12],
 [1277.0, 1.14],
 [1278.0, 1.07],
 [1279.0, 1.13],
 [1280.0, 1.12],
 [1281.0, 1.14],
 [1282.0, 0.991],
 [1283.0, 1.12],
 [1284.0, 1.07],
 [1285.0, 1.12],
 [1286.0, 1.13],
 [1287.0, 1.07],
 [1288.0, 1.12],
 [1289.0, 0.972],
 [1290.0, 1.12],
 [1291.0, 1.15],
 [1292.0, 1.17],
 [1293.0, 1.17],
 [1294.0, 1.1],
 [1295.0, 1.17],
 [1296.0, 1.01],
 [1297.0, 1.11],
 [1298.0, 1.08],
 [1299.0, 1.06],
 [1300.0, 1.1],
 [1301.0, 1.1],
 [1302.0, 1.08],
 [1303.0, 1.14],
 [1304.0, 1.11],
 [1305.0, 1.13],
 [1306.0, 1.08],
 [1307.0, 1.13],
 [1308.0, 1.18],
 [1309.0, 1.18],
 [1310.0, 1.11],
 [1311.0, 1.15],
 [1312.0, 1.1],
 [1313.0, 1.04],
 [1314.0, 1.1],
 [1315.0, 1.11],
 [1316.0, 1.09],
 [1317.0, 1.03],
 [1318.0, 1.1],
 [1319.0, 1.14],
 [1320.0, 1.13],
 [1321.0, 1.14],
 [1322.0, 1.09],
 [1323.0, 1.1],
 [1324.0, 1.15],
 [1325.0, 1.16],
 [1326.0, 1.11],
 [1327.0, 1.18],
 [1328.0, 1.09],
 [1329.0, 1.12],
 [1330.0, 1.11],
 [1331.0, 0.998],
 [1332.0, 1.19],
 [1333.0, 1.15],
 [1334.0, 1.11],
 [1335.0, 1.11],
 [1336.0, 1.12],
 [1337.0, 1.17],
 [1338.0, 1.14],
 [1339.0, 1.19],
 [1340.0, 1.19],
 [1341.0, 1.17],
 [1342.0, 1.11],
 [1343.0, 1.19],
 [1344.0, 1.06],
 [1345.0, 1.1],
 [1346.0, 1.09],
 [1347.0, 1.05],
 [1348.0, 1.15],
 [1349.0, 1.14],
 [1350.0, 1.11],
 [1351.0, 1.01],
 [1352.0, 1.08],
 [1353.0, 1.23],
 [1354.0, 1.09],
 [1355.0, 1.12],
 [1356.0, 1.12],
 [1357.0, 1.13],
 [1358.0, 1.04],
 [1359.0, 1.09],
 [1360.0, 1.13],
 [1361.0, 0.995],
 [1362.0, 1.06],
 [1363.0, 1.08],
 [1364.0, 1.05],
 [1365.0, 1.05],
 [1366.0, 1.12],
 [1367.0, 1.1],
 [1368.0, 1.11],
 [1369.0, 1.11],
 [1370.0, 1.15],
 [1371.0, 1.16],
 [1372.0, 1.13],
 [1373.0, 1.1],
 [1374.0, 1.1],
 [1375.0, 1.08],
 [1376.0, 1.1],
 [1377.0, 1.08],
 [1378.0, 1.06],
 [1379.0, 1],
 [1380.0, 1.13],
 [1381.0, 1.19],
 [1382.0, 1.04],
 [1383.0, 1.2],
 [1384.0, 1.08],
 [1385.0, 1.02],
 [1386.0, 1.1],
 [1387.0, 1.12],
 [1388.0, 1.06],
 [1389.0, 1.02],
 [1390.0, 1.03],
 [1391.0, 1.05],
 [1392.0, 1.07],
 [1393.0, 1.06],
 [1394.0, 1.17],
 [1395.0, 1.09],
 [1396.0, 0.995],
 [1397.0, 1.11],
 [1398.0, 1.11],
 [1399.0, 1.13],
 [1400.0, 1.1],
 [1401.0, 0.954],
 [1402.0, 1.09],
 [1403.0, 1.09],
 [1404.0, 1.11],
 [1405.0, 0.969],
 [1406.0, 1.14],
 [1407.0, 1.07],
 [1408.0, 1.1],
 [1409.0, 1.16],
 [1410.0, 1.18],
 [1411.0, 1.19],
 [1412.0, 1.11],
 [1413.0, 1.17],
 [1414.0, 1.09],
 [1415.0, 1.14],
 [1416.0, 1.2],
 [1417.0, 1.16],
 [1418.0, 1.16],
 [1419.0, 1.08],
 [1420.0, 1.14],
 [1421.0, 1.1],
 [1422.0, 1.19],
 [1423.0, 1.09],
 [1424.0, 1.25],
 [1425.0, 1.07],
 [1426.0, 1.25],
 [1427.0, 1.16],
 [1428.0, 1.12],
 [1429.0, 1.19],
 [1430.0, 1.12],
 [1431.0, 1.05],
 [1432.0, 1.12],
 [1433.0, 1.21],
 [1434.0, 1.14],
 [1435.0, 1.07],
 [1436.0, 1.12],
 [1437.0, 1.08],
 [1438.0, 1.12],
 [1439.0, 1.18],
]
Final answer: 2.27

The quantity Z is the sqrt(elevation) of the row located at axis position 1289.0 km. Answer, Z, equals 0.986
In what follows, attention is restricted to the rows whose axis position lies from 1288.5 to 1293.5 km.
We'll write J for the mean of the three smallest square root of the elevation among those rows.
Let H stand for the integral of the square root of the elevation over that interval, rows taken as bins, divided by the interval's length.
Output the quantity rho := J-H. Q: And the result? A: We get -0.017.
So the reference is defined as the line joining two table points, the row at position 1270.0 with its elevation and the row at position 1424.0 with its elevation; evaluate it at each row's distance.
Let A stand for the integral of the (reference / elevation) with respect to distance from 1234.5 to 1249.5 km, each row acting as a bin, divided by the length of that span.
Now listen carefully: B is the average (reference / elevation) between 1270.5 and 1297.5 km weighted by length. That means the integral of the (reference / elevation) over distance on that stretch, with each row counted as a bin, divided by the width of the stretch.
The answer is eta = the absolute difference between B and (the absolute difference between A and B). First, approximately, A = 0.97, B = 1.04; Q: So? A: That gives 0.97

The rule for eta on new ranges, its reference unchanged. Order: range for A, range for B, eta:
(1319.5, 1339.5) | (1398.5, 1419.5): 1.05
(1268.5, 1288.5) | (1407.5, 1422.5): 1.04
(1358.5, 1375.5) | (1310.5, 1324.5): 1.02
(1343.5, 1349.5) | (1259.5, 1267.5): 1.00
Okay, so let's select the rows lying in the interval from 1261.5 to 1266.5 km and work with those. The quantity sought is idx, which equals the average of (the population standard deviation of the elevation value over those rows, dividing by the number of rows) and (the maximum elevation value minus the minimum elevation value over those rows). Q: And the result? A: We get 0.084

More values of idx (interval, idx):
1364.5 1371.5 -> 0.072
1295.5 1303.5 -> 0.083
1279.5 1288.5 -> 0.097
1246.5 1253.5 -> 0.093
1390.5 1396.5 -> 0.114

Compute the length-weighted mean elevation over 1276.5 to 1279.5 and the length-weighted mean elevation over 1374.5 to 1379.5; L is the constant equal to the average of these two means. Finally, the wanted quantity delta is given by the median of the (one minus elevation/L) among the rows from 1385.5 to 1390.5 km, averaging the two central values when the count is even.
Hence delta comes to 0.03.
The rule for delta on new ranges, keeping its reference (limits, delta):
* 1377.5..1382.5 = 0.03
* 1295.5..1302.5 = 0.01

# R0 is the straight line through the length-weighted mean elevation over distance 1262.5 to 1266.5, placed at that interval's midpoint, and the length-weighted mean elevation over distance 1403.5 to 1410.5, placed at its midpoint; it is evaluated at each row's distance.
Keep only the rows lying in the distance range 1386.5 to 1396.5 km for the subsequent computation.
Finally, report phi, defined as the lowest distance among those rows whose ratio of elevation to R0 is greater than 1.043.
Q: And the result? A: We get 1394.0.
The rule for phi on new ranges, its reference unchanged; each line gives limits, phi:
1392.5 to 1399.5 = 1394.0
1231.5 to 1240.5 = 1232.0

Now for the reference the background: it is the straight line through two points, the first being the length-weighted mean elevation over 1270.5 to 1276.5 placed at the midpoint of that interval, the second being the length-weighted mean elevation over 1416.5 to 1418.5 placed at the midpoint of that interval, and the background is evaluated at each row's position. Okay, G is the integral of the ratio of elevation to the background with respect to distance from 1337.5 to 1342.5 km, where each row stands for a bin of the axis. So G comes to 5.13 km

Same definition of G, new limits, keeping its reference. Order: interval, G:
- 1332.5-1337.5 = 5.01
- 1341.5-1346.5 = 4.90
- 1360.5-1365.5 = 4.59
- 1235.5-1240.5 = 5.29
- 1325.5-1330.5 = 4.98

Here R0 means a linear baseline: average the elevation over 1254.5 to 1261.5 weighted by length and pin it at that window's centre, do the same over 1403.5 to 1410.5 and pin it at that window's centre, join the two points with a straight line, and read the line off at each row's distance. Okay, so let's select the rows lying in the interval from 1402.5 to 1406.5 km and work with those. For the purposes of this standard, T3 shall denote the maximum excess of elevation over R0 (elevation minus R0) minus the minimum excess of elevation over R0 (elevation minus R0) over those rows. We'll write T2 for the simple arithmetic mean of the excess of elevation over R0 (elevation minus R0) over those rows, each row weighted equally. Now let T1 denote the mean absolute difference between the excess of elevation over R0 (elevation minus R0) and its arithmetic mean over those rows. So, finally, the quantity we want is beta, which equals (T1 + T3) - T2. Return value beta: 0.25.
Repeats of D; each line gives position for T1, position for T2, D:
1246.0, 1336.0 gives 2.26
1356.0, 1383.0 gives 2.32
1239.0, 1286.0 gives 2.30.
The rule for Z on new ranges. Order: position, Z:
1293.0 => 1.082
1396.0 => 0.997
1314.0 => 1.049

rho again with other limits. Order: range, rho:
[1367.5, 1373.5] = -0.009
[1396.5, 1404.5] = -0.021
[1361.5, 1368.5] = -0.014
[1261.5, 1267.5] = -0.017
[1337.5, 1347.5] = -0.030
